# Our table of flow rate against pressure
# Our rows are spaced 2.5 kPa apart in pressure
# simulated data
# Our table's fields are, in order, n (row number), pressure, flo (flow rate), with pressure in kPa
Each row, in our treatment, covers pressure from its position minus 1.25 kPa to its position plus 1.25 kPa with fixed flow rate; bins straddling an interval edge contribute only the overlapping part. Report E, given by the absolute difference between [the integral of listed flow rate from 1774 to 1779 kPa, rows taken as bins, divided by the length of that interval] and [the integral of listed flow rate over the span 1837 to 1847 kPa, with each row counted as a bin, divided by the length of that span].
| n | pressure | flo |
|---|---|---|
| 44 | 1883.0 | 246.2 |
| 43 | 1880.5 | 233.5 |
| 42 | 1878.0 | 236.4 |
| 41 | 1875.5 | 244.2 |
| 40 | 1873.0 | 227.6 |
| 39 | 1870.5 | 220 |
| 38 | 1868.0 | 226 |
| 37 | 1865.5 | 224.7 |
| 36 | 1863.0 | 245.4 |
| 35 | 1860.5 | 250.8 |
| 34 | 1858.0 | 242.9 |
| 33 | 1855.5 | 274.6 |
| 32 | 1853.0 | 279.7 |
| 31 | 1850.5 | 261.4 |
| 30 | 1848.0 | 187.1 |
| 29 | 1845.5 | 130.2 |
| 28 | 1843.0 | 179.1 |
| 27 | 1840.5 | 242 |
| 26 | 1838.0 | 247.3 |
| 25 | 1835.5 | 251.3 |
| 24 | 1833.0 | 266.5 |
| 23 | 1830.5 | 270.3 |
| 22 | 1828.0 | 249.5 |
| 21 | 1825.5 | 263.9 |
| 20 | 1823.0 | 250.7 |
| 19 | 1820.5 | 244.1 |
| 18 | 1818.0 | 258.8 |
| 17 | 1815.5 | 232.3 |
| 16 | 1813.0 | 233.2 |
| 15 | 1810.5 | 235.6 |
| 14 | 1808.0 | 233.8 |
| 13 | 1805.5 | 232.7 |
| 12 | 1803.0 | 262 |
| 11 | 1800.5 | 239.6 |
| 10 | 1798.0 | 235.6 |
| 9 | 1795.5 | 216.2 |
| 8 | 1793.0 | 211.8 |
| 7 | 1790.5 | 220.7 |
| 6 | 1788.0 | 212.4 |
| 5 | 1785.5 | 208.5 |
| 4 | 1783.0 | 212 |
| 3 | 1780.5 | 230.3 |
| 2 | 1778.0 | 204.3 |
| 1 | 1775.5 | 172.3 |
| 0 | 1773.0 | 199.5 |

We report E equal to 10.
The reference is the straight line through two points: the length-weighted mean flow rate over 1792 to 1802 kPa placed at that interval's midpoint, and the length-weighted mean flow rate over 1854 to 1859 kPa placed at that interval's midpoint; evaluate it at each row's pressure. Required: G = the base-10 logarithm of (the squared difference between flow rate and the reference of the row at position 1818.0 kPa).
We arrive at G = 2.6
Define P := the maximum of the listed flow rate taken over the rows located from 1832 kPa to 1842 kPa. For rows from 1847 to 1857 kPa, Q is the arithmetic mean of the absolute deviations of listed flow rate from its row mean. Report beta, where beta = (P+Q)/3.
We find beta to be 99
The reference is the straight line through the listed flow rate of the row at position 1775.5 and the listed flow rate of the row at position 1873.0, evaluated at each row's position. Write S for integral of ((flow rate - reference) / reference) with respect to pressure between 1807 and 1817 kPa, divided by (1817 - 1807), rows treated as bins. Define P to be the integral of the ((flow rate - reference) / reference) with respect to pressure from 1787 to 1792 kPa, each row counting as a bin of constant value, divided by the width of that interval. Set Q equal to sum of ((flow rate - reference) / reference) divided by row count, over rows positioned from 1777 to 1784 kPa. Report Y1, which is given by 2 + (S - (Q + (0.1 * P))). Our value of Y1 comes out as 2.0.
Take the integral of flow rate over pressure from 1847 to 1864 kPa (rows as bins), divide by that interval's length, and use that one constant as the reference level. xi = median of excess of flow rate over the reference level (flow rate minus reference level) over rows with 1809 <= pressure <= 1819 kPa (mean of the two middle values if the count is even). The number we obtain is -15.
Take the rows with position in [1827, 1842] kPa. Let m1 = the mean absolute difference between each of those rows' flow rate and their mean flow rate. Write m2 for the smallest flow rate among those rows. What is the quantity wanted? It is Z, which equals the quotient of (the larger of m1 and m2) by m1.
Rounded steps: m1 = 9.3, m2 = 242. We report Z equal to 26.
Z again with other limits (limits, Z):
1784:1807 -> 15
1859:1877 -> 20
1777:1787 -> 25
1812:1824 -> 26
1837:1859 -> 3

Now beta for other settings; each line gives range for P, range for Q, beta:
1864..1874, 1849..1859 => 80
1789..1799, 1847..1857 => 89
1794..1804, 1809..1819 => 90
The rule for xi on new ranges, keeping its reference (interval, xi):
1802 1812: -15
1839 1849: -67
